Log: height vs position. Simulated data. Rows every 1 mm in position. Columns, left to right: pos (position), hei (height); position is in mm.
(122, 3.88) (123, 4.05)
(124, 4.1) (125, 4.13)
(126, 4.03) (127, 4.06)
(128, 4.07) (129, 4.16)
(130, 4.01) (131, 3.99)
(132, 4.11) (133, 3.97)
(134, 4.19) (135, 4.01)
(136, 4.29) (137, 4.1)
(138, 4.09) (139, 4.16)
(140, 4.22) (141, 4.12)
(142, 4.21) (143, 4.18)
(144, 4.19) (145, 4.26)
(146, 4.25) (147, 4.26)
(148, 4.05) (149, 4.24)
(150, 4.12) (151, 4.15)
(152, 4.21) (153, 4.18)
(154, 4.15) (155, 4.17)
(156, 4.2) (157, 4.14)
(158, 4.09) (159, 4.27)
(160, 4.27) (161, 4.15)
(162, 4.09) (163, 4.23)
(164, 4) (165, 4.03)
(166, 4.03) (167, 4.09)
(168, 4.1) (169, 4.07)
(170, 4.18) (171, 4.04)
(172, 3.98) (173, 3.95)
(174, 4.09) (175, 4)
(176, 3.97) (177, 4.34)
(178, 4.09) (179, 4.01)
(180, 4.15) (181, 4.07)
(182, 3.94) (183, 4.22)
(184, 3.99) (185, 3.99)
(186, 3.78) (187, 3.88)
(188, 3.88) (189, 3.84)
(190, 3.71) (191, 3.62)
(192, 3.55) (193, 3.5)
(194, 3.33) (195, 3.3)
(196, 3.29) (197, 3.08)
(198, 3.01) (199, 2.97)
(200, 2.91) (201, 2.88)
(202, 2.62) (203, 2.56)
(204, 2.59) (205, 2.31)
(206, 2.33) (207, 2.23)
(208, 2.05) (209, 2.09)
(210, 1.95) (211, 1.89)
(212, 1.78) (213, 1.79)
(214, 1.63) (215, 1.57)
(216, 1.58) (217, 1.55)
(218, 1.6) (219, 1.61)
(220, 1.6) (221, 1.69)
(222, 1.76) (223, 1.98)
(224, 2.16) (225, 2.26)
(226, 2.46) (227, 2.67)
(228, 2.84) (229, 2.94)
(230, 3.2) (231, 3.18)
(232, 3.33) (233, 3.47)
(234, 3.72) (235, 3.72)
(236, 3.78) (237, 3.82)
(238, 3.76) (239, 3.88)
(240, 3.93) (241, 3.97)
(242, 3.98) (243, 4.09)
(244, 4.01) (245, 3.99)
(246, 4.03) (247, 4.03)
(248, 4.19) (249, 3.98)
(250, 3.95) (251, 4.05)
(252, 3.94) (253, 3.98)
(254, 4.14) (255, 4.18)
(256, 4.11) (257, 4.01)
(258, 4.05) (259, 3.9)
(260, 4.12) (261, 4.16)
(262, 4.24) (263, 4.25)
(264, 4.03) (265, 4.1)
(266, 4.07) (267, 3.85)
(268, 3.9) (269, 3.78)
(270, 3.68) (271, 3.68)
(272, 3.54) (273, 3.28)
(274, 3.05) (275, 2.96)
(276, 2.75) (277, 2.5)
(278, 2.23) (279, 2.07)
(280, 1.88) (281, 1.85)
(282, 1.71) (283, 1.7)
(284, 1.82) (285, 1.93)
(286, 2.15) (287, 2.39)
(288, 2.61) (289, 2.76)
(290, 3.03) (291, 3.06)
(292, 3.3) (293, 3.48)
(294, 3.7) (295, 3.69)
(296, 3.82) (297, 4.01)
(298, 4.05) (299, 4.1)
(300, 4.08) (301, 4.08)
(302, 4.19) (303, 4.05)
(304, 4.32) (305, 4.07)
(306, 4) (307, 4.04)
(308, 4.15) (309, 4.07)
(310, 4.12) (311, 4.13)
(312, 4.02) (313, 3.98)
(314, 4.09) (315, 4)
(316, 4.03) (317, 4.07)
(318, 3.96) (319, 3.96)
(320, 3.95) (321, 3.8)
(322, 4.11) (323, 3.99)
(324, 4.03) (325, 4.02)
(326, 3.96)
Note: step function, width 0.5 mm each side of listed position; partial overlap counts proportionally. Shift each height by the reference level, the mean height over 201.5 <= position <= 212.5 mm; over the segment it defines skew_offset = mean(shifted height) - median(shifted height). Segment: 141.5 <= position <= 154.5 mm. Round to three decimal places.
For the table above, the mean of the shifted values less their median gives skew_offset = -0.002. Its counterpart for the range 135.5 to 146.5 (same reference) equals -0.002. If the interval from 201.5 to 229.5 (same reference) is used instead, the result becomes 0.060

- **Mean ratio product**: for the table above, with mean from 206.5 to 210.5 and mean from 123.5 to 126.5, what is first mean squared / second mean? 1.1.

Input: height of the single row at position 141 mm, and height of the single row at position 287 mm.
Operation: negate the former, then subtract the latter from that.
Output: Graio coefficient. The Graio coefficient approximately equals -6.5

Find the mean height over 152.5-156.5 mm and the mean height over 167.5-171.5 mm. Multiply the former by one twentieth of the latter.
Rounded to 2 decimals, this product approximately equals 0.86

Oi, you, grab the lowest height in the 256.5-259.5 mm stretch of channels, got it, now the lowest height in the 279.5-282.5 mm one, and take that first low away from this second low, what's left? -2.19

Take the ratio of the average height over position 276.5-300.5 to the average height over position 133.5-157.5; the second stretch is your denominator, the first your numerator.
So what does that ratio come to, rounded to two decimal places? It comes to 0.68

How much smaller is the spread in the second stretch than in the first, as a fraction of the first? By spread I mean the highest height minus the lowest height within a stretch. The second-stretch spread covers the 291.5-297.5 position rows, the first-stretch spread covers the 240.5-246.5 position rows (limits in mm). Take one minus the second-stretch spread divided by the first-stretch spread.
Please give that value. -4.9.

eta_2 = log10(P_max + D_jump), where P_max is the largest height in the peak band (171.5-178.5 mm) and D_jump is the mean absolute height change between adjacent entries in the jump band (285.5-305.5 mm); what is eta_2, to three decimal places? 0.652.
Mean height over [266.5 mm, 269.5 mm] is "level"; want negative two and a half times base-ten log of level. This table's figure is -1.46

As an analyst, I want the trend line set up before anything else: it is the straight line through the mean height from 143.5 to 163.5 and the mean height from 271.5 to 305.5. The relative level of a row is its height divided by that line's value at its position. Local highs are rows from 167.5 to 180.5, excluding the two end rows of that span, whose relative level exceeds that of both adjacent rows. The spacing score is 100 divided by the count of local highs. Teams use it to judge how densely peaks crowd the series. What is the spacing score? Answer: 33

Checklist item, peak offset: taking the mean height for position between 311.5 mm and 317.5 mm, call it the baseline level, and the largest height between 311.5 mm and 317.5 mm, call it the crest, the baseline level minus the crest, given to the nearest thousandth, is -0.058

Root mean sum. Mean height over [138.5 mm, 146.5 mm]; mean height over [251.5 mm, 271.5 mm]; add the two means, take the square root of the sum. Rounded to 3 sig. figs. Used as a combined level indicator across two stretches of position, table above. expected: 2.86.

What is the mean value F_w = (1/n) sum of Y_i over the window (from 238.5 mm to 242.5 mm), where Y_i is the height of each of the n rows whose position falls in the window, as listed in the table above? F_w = 3.9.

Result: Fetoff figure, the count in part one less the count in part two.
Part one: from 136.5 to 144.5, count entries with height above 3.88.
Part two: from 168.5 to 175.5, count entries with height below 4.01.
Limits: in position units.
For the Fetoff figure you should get 5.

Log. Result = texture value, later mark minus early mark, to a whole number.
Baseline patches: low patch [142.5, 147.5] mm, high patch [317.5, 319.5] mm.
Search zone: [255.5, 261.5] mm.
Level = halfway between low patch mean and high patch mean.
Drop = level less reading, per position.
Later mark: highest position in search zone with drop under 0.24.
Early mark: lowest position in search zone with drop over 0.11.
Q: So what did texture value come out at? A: 2 mm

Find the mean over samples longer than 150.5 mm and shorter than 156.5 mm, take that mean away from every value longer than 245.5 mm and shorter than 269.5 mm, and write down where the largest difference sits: 263 mm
